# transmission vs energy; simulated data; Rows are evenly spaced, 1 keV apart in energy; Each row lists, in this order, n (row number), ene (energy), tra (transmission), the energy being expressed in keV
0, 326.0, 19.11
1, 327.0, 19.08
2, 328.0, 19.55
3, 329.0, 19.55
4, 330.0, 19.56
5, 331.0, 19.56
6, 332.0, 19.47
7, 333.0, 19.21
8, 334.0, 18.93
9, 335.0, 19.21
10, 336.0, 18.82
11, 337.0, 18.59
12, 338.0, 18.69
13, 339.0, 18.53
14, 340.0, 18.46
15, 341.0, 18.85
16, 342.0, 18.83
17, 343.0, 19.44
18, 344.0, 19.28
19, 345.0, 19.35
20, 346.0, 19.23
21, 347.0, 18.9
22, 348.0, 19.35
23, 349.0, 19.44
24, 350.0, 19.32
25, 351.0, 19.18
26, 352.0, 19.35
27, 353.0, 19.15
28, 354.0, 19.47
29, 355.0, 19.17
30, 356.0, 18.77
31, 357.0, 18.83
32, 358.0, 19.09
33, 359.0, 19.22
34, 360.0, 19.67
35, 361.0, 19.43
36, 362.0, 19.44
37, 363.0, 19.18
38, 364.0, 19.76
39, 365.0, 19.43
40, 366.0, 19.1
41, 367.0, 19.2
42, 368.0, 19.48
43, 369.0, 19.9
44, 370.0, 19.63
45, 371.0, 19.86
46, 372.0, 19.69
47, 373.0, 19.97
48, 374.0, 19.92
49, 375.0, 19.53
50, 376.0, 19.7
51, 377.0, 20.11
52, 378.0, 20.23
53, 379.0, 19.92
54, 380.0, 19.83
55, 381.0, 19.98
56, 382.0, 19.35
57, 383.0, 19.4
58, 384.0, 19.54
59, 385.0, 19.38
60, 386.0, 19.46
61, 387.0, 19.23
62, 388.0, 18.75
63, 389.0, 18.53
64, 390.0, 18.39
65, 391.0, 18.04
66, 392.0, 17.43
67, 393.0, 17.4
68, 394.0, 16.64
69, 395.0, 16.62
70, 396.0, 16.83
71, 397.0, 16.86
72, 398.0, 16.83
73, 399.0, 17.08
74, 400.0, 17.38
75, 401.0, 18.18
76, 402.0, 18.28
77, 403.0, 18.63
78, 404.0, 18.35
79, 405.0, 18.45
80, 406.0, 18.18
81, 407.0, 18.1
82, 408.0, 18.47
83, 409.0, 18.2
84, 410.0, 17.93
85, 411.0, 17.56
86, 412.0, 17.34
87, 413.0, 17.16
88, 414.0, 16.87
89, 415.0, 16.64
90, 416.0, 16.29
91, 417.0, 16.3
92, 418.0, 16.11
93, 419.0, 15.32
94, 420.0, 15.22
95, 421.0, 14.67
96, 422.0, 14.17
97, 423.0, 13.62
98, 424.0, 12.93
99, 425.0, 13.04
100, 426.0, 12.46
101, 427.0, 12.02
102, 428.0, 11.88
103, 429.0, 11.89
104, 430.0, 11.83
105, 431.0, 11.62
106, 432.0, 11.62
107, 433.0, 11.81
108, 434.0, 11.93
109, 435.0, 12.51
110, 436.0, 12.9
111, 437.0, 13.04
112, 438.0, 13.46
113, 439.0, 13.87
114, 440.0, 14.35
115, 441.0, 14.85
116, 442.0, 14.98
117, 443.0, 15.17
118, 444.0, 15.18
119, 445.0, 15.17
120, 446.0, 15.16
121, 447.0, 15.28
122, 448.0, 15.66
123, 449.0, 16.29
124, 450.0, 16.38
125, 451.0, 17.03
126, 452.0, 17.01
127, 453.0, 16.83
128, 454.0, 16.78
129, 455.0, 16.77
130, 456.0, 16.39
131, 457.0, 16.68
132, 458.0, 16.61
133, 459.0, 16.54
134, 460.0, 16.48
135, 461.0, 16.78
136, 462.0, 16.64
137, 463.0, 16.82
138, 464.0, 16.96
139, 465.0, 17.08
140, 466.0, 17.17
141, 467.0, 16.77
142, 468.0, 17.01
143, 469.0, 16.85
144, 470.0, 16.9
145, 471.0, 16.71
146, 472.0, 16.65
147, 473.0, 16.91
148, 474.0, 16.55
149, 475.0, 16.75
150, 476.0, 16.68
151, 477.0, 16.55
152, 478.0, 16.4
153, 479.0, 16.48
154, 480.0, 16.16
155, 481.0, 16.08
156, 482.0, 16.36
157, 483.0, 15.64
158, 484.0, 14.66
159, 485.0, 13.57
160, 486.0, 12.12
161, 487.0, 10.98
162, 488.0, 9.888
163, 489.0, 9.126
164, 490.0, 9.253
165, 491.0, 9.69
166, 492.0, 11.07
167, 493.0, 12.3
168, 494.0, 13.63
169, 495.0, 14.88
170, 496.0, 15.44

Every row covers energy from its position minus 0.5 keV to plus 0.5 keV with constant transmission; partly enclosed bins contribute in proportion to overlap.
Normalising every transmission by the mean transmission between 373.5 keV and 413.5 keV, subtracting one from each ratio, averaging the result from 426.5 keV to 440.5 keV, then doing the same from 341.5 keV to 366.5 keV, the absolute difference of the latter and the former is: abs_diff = 0.37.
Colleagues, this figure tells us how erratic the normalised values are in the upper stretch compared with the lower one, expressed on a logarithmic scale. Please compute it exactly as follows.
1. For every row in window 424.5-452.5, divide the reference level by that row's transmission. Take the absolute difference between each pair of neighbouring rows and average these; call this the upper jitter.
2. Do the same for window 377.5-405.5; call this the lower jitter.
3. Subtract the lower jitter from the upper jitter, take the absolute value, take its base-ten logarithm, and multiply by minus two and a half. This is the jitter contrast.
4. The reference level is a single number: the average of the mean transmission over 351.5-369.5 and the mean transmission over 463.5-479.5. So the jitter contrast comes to 4.9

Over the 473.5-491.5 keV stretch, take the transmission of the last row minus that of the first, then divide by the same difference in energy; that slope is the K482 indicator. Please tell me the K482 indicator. -0.40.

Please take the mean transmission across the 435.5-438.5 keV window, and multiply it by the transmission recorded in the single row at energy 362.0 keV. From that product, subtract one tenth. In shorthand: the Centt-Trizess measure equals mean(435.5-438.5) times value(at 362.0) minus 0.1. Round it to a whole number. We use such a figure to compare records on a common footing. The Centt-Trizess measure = 255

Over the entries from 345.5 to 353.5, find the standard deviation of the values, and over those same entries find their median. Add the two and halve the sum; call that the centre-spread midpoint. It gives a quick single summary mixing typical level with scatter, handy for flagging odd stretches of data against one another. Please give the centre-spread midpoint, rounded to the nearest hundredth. 9.72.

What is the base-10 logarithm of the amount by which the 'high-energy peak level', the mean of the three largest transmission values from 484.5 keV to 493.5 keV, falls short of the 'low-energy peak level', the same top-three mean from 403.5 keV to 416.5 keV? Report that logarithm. 0.8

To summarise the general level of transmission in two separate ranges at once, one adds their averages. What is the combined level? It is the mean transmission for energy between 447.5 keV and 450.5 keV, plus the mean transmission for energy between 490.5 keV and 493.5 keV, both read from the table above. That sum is 27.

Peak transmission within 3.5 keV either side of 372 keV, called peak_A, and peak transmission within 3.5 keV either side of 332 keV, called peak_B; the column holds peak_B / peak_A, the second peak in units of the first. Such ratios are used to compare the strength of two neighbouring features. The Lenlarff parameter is 0.98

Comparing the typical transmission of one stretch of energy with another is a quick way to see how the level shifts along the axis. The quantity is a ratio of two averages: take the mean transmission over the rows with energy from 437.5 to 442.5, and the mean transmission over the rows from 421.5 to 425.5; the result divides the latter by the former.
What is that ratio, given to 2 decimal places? 0.94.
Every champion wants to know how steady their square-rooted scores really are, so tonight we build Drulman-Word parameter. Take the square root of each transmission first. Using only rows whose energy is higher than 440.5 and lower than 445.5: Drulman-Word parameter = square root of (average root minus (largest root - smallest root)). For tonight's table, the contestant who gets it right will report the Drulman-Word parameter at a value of 1.96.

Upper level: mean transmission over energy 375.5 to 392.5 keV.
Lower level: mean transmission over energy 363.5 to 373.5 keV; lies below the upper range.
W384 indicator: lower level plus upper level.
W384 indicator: 38.9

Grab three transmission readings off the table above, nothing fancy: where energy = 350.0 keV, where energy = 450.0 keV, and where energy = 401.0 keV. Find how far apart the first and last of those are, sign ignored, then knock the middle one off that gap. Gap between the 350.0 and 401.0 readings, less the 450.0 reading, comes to -15.2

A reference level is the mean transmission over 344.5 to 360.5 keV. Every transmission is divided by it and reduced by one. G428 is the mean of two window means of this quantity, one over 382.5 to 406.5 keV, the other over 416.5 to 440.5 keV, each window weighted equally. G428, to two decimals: -0.18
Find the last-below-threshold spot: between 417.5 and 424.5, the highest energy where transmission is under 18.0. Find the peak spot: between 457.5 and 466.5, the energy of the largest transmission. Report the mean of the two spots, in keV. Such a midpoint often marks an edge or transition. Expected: 445.0 keV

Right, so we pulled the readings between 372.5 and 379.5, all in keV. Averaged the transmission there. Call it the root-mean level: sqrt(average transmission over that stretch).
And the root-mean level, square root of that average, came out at 4.5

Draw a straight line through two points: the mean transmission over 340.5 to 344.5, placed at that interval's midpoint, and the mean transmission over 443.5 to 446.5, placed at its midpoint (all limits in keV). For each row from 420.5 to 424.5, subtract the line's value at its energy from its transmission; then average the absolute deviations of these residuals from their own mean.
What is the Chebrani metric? 0.53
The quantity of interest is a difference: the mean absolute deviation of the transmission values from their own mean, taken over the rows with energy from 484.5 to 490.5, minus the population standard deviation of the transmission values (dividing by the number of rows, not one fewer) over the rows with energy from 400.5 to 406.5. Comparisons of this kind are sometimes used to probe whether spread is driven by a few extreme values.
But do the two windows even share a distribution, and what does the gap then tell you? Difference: 1.2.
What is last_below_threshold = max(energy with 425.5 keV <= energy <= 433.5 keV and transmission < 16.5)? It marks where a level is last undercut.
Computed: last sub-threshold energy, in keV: 433.0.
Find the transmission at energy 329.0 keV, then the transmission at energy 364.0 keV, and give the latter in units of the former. 1.01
